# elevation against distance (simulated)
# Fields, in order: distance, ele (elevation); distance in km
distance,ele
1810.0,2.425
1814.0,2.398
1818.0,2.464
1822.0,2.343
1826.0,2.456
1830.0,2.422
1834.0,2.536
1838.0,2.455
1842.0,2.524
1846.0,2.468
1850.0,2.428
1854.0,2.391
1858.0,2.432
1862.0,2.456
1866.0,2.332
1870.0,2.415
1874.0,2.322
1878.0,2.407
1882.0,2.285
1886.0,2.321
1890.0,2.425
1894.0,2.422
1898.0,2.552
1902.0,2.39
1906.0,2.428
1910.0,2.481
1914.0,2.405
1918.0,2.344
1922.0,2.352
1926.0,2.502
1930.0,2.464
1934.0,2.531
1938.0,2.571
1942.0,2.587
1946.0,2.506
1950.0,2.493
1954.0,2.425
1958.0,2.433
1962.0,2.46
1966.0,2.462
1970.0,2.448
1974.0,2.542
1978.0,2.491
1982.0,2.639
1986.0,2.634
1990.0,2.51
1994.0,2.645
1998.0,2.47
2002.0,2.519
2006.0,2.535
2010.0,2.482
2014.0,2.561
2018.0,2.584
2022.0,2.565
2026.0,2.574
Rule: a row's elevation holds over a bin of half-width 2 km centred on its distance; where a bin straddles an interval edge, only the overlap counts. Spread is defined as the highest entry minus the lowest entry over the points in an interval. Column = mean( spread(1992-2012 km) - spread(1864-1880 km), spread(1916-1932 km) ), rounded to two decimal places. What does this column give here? 0.12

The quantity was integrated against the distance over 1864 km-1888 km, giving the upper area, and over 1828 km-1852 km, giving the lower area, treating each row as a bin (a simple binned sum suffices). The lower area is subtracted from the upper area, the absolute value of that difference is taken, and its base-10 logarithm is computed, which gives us 0.48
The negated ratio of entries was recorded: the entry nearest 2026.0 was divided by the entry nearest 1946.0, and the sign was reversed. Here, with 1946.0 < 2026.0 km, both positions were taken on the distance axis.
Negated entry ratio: -1.03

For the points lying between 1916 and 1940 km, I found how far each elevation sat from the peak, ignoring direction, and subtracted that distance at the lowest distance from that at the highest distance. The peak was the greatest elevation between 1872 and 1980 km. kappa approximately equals -0.23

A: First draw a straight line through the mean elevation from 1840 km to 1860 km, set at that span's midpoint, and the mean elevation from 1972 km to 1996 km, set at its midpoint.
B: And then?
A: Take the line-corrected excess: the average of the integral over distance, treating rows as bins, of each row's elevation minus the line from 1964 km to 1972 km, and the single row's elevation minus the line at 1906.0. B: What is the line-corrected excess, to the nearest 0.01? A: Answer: -0.46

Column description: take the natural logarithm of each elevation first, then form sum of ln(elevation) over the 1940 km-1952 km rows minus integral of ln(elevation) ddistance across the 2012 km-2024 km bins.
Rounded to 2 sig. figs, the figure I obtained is -8.5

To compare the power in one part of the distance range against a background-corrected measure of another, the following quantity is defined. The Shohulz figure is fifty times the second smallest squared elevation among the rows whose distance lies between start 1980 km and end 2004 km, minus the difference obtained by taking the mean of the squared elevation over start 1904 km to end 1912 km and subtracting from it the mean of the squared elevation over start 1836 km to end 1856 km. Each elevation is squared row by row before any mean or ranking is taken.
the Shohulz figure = 315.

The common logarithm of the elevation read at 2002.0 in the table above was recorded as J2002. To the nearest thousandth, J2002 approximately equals 0.401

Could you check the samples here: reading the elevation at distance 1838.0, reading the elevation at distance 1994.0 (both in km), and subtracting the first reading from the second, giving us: 0.19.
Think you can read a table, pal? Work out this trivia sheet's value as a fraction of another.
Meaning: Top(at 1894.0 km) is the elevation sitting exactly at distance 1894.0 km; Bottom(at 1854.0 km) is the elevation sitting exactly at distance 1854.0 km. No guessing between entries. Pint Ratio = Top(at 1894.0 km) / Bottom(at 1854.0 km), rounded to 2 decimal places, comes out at 1.01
